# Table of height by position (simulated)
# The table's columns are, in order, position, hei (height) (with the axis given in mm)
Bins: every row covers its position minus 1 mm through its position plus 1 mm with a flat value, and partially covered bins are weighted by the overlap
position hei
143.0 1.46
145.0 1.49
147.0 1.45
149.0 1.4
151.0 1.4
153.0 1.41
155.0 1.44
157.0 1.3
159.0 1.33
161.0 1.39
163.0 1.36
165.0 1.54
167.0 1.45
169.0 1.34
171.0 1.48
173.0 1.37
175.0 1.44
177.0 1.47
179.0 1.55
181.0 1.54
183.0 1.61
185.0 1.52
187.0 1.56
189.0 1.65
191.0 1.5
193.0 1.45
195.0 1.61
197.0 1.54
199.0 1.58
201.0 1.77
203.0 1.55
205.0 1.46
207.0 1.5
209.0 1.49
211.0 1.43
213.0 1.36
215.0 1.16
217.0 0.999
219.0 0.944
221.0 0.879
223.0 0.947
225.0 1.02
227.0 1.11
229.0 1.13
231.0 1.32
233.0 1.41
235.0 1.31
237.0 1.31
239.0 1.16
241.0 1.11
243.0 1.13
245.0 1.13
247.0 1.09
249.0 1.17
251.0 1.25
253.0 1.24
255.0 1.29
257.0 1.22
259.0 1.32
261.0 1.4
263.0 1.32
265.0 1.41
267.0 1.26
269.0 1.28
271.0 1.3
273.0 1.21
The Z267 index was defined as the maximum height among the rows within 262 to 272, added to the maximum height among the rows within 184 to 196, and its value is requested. 3.06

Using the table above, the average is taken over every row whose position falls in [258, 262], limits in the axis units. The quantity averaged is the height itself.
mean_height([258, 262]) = 1.36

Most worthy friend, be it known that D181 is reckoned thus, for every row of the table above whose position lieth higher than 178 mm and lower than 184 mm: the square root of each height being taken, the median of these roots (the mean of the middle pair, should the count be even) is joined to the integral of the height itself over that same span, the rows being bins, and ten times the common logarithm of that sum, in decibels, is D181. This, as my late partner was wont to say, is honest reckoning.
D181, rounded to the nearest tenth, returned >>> 10.3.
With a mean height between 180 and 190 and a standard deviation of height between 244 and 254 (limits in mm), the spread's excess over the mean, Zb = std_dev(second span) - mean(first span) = -1.51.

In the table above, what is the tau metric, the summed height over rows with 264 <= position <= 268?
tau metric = 2.67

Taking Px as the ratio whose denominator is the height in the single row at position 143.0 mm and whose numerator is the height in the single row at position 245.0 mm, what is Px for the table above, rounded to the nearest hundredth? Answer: 0.77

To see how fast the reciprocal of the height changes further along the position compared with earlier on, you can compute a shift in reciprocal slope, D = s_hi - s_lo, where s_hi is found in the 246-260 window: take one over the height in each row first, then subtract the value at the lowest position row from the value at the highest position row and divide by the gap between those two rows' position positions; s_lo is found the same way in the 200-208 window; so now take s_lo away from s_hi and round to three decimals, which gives -0.030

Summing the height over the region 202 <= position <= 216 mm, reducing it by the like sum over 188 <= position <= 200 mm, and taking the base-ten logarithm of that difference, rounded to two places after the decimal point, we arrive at -0.21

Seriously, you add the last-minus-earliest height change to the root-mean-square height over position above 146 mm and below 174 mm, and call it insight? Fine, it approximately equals 1.33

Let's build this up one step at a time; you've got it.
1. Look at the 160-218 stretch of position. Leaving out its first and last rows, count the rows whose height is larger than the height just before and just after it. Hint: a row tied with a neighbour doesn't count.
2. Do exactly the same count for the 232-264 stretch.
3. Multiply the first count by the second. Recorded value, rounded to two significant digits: 24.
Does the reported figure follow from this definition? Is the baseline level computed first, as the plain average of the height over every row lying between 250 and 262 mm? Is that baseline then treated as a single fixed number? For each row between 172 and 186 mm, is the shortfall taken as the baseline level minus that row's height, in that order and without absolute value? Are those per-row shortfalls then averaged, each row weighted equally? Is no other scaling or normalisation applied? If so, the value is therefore -0.21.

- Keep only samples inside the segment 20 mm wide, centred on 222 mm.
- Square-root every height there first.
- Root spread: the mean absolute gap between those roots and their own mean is 0.062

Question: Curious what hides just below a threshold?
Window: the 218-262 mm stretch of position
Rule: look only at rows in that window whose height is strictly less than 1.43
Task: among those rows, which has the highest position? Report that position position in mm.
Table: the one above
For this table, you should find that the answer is 261.0 mm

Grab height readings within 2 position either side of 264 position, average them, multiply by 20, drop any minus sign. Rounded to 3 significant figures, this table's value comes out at 27.3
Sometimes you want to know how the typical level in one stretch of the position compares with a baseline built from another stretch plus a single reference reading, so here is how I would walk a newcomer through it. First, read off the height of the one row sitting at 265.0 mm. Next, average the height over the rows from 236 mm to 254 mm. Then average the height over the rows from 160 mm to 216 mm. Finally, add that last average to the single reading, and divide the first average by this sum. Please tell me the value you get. 0.41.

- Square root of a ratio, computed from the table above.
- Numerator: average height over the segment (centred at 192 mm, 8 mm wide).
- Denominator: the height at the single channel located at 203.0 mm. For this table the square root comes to 1.001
